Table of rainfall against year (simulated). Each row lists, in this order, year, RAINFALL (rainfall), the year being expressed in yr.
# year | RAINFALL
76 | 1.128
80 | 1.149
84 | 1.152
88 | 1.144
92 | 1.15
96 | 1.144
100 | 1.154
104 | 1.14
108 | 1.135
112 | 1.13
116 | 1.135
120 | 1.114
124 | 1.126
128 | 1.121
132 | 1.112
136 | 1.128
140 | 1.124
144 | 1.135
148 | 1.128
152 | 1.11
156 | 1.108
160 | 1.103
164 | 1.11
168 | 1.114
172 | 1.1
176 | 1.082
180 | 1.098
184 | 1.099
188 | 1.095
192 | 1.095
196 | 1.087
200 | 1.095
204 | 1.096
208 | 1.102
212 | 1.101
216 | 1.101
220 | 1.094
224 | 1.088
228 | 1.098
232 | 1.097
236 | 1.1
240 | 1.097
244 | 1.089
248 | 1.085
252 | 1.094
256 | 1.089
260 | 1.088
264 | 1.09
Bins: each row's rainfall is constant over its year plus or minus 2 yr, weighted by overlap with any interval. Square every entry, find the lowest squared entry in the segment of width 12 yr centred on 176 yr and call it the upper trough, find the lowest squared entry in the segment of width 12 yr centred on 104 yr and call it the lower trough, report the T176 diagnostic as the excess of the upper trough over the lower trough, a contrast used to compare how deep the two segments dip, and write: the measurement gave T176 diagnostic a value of -0.12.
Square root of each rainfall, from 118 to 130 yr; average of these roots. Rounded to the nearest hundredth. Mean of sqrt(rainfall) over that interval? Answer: 1.06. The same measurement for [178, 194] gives 1.05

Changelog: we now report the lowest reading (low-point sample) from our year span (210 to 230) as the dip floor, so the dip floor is 1.088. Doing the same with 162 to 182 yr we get 1.082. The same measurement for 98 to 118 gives 1.13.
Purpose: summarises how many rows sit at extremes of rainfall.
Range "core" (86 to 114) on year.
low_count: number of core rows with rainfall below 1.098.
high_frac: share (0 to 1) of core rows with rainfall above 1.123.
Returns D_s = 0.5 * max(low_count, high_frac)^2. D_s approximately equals 0.5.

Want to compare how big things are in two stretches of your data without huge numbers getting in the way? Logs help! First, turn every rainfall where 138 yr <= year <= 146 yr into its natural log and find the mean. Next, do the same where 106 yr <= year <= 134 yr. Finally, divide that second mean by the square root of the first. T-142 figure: 0.34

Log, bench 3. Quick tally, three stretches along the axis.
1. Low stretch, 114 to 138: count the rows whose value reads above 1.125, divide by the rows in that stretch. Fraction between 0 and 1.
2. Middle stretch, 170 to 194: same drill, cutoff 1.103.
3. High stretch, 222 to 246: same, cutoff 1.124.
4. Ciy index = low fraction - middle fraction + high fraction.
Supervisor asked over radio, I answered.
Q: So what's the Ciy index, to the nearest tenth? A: 0.5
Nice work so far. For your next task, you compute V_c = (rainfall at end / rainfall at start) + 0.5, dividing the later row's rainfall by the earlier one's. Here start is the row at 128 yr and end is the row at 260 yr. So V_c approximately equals 1.47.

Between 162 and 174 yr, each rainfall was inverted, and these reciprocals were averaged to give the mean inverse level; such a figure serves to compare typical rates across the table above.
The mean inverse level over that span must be 0.903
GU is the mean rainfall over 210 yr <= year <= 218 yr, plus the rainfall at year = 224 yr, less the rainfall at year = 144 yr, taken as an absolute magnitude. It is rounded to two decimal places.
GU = 1.05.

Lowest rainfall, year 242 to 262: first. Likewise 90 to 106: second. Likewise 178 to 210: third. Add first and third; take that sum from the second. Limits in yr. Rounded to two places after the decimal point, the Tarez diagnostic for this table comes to -1.03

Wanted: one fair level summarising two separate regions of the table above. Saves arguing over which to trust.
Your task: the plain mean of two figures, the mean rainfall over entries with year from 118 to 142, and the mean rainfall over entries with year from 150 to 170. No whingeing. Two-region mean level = 1.115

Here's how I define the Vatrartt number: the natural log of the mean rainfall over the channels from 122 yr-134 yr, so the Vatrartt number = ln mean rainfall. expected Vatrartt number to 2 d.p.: 0.11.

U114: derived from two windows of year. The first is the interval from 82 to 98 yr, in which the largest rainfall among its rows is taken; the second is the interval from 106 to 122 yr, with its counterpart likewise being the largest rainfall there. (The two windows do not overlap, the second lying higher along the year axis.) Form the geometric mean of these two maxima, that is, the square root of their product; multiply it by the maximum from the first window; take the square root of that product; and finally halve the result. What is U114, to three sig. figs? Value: 0.574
